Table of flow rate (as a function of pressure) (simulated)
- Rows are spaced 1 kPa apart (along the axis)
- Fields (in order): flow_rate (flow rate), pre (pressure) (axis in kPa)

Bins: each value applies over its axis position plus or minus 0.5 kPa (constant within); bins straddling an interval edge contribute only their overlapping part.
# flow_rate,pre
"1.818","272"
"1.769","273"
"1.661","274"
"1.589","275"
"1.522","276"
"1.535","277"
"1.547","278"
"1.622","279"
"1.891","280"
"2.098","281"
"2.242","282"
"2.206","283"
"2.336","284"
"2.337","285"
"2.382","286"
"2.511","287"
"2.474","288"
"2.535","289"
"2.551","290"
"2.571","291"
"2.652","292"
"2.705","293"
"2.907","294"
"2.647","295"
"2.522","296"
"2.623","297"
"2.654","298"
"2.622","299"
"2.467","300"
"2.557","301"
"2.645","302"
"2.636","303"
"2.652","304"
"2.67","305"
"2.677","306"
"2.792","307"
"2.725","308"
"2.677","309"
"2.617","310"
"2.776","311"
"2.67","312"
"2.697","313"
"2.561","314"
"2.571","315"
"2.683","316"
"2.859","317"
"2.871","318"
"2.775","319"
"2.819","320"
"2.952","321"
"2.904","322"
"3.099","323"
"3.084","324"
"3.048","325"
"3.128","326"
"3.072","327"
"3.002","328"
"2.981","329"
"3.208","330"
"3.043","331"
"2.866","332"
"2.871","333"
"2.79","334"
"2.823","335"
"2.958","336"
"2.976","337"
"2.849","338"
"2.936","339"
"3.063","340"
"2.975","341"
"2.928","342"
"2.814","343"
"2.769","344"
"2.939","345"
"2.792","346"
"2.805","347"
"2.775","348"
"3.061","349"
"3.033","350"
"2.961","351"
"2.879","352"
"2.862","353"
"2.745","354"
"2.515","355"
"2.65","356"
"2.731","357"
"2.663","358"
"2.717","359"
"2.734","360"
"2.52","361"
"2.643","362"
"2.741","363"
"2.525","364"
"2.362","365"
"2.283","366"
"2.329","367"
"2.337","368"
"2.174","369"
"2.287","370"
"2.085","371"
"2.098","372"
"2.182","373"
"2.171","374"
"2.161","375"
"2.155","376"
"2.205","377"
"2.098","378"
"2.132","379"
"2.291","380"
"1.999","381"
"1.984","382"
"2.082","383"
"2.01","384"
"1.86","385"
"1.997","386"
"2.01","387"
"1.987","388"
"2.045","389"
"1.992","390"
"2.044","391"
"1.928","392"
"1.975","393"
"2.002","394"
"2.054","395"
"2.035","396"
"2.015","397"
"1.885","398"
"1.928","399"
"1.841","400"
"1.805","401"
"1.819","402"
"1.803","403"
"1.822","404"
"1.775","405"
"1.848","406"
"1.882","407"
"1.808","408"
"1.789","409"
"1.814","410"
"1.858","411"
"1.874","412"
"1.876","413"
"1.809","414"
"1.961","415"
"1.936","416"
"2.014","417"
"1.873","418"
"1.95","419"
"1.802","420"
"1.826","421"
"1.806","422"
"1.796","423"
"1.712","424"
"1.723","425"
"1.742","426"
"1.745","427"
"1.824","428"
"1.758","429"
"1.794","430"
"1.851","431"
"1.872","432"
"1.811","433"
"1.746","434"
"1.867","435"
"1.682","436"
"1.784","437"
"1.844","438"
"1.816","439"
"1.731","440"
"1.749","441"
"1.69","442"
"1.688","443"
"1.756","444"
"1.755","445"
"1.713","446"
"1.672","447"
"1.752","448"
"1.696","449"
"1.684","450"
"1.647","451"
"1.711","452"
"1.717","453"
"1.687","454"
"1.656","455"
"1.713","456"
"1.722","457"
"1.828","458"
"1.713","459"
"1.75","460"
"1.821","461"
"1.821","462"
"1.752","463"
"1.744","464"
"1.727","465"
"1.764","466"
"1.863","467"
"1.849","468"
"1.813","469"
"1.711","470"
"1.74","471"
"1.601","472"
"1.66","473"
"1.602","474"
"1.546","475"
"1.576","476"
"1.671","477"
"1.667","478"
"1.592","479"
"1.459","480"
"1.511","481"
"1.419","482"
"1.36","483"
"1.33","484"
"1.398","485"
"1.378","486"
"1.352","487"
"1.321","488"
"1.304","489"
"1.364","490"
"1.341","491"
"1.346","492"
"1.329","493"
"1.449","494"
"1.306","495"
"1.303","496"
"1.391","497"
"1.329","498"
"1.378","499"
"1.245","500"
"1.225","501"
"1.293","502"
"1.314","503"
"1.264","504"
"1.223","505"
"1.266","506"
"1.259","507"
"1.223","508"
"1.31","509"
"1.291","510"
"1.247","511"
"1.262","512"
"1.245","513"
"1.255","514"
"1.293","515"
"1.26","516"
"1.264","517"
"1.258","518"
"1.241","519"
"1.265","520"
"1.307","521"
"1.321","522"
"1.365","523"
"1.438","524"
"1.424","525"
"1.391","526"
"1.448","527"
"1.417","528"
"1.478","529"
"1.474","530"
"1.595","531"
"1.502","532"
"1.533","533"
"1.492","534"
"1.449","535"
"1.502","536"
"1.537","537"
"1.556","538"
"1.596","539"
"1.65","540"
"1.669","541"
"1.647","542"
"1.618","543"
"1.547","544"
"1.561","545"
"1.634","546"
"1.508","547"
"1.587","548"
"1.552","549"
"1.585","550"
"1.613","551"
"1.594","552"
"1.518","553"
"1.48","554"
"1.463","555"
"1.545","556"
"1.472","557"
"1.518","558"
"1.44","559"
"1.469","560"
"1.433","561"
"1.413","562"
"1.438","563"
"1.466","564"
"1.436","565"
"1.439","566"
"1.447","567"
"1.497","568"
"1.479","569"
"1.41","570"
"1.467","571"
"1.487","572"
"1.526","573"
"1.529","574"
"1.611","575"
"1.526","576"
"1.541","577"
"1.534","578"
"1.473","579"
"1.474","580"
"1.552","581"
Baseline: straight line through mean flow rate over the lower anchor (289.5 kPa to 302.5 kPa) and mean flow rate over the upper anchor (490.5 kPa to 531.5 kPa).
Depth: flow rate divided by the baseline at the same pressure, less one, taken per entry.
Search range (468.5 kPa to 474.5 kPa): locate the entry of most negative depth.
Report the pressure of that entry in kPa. 472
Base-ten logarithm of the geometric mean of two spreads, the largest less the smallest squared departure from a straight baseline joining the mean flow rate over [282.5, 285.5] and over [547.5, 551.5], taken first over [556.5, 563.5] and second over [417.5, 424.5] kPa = -1.6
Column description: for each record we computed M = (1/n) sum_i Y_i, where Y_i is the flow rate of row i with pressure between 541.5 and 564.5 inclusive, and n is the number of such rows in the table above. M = 1.53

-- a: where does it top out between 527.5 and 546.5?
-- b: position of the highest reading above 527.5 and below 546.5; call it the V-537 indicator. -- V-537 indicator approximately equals 541 kPa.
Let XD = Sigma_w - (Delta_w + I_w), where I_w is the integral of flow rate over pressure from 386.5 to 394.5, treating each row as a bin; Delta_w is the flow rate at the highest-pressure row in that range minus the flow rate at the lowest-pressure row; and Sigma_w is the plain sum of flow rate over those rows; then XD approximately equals 0.01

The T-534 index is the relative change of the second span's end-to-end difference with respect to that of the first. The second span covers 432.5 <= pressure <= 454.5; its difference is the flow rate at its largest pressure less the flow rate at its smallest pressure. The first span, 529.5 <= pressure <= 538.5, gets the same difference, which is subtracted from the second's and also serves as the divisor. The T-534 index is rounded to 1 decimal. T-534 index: -2.5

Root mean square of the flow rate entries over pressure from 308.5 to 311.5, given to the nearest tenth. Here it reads 2.7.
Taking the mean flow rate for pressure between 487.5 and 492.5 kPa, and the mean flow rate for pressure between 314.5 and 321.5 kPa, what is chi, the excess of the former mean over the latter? -1.5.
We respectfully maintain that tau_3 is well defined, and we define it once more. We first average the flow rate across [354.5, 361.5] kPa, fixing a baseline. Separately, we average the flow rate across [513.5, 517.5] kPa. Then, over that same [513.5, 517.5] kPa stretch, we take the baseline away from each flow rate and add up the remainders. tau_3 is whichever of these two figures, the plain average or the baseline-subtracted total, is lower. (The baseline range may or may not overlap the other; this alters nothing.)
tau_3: -5.5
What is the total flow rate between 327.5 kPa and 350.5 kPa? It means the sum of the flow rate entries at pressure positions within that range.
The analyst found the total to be 67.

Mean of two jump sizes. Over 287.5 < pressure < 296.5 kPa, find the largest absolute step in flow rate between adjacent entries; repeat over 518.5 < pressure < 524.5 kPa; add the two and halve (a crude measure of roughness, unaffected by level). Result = 0.17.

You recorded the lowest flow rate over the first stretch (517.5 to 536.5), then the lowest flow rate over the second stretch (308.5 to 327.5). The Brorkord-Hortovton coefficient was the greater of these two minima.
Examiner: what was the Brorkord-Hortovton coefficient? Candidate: 2.6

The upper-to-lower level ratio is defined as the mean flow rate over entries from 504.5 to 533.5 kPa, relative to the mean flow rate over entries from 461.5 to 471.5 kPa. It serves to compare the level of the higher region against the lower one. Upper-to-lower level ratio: 0.75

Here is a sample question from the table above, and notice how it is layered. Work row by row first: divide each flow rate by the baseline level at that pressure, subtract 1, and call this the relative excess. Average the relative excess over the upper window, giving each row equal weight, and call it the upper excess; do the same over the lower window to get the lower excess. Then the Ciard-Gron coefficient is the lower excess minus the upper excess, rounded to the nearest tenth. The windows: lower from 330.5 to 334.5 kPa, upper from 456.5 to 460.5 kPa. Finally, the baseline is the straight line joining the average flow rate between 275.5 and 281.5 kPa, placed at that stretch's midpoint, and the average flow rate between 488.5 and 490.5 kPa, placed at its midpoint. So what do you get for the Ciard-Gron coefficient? 0.5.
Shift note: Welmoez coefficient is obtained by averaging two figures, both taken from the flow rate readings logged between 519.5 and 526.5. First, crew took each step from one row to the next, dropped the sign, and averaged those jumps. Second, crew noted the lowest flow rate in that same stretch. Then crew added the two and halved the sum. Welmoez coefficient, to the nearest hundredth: 0.65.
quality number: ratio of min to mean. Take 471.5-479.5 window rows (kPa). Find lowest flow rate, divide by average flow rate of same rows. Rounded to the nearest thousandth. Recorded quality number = 0.958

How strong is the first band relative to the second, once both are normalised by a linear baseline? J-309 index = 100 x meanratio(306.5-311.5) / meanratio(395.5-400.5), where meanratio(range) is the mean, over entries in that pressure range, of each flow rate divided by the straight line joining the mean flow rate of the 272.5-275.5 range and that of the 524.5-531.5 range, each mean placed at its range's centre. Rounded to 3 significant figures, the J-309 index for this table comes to 134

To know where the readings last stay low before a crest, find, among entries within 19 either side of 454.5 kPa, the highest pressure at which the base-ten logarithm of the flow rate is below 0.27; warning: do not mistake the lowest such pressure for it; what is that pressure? 473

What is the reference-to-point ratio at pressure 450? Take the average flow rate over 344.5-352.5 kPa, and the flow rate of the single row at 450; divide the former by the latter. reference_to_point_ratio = 1.73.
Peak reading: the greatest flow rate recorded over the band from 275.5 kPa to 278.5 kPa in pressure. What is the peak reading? 1.547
